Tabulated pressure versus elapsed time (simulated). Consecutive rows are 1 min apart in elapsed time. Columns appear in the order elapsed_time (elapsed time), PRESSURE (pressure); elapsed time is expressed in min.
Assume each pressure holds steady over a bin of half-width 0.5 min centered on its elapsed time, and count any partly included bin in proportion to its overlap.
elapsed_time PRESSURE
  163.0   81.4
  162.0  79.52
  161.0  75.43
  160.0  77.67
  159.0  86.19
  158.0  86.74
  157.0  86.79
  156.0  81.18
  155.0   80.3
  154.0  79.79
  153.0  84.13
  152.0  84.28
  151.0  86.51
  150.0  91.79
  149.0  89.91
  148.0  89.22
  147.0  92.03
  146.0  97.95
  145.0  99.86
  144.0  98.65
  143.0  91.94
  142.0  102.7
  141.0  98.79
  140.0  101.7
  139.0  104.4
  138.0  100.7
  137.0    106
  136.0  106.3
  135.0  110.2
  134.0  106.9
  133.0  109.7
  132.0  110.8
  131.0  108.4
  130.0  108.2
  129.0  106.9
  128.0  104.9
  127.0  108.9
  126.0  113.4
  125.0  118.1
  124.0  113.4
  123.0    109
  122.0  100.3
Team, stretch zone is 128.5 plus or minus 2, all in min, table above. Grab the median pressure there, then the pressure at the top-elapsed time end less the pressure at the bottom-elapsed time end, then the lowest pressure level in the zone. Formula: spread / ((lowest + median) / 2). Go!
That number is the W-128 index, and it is -0.01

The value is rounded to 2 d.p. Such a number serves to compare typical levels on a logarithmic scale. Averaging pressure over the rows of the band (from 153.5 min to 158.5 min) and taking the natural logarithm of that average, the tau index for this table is 4.42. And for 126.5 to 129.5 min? 4.67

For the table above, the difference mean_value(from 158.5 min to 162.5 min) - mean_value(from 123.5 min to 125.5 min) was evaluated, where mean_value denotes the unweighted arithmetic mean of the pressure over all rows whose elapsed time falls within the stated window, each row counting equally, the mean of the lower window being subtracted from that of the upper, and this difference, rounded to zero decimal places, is -36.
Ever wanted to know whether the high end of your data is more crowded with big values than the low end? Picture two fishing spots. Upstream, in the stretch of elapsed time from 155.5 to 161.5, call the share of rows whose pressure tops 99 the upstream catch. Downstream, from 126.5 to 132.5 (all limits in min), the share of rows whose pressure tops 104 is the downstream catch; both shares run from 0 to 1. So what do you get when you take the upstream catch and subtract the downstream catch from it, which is -1.0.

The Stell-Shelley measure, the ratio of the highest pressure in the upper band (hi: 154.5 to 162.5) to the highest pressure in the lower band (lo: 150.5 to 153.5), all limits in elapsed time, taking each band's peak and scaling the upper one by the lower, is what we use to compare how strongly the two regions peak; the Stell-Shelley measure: 1.00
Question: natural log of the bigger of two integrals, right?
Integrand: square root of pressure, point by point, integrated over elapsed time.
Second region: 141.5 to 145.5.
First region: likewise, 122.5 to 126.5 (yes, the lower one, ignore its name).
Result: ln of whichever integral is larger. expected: 3.75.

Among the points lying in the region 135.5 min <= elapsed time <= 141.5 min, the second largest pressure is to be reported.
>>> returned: 106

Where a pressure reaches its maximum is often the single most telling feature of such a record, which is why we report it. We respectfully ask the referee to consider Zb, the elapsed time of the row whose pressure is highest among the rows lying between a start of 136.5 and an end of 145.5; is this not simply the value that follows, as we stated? 137.0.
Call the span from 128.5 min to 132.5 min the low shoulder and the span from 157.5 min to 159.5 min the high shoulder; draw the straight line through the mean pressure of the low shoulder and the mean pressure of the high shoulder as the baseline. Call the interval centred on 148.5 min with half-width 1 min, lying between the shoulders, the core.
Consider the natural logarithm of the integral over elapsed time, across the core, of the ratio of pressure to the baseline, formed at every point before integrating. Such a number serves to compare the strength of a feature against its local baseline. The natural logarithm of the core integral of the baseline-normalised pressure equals 0.64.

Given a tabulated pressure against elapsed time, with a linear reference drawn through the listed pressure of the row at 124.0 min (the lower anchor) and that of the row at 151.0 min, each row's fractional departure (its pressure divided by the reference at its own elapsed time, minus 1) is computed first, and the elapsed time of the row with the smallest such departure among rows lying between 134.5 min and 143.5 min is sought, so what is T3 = 143.0 min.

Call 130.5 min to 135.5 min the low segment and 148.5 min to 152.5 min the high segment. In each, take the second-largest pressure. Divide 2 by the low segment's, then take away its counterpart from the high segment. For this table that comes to -90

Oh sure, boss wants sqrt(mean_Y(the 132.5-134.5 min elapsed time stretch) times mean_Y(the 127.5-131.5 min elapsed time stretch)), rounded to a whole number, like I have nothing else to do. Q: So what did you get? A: 108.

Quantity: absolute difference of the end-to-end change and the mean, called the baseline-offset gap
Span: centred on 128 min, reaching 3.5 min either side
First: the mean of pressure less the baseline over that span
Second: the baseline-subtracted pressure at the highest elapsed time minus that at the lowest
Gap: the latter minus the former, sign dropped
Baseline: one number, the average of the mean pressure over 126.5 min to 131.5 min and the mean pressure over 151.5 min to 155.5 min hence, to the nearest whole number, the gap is 25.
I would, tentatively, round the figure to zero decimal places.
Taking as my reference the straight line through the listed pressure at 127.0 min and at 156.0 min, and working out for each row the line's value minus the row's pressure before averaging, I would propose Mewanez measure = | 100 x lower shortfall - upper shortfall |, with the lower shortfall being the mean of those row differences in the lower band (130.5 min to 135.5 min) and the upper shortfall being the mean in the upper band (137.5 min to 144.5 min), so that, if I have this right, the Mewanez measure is 599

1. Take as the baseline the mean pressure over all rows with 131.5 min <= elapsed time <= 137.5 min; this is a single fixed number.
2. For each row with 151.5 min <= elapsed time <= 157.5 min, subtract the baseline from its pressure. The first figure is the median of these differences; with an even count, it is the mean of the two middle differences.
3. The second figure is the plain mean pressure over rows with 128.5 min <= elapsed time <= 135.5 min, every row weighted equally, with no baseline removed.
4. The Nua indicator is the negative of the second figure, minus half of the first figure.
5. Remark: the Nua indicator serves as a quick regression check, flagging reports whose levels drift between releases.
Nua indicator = -96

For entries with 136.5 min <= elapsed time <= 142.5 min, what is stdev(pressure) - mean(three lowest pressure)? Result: -98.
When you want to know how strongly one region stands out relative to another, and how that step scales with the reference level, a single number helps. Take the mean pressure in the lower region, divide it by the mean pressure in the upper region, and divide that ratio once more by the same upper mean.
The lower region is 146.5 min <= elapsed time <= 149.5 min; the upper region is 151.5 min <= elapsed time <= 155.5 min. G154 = 0.0134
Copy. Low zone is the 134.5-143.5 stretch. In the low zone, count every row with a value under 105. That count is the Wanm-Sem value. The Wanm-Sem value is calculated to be 6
